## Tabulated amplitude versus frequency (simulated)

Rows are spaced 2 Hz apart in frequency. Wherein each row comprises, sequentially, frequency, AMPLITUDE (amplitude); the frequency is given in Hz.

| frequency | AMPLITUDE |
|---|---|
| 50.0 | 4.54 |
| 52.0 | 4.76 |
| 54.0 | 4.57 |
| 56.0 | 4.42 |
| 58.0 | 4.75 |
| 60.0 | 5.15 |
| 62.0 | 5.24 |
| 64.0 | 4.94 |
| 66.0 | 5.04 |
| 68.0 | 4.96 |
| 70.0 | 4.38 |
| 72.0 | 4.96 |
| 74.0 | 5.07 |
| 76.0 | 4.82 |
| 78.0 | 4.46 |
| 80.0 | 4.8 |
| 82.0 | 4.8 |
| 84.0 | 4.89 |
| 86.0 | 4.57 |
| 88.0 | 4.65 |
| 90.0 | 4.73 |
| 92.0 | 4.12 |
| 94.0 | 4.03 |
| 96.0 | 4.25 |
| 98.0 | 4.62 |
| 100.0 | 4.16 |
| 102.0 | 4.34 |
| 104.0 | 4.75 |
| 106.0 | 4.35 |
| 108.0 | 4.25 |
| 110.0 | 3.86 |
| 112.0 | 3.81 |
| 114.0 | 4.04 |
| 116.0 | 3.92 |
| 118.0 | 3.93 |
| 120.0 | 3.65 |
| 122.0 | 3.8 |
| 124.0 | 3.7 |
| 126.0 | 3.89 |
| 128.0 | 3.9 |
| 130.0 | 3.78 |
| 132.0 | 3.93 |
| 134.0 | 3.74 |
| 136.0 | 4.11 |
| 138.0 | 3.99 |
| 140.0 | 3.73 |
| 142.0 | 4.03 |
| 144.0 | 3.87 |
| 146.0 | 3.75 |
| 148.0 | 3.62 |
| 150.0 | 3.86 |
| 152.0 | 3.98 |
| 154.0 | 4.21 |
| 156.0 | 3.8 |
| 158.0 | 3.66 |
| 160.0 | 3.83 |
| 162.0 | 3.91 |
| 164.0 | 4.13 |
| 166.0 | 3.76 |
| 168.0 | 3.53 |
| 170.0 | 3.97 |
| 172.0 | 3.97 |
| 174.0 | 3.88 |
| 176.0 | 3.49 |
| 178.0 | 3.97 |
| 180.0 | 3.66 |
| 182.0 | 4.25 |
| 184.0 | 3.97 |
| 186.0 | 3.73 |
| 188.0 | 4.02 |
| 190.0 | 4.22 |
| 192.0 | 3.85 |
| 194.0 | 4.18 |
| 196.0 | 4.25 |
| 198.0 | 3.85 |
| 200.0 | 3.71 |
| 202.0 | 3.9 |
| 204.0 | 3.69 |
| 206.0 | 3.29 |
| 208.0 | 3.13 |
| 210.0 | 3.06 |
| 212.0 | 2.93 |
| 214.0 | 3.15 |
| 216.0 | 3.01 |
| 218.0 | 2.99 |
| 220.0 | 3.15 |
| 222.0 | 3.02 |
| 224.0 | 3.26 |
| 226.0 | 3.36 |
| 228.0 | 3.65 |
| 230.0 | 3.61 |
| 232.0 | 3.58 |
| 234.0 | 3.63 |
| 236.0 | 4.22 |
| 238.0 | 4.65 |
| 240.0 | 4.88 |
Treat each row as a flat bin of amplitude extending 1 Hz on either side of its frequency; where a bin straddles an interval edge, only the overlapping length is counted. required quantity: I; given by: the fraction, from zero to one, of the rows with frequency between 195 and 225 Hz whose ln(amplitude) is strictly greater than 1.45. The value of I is 0.0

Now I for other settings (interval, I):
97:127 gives 0.3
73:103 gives 0.7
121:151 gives 0.0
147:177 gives 0.0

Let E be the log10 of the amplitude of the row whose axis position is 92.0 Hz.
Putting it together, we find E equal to 0.61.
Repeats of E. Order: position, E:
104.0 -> 0.68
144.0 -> 0.59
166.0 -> 0.58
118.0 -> 0.59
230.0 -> 0.56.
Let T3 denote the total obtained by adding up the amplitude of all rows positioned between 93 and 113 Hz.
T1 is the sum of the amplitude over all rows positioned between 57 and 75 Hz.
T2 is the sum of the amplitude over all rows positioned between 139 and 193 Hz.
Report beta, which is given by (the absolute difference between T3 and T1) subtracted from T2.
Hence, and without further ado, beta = 103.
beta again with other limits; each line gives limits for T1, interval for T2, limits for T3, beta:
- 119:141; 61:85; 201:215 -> 39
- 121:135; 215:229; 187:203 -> 17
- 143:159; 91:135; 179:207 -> 65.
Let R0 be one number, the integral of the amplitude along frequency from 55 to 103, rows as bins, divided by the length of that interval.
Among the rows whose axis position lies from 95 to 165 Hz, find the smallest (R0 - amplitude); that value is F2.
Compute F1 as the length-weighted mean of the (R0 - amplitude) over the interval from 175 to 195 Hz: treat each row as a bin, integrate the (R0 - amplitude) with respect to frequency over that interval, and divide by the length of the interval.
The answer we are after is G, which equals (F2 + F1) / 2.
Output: 0.33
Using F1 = 0.7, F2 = -0.1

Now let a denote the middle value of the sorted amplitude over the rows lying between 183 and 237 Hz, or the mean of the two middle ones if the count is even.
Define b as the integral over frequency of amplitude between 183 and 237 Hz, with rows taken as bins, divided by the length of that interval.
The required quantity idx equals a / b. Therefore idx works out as 1.02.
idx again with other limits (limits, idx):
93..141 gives 0.98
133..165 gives 0.99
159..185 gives 1.01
